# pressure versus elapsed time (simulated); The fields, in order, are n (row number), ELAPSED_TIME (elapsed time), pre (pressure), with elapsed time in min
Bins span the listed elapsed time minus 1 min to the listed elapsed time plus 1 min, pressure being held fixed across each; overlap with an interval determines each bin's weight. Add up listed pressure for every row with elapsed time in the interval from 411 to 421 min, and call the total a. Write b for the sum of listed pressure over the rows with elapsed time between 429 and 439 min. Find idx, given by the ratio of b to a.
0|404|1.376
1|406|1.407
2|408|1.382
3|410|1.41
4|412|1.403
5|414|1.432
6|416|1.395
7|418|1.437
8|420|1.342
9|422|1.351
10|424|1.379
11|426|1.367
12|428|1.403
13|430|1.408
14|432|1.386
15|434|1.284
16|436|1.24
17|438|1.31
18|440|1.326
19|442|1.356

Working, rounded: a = 7.01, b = 6.63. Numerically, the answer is 0.95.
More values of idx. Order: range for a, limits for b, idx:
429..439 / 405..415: 1.06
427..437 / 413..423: 1.04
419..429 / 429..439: 0.97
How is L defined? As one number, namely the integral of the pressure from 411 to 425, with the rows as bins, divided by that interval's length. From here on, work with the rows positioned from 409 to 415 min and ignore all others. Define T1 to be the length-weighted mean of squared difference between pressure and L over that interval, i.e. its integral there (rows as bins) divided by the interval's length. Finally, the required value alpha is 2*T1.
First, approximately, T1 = 0.0007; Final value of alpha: 0.0014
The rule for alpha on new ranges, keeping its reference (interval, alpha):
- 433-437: 0.0344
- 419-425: 0.0028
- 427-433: 0.0003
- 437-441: 0.0109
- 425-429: 0.0007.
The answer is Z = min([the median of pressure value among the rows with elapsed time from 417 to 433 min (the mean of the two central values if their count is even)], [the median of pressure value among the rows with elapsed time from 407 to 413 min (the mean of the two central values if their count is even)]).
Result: 1.38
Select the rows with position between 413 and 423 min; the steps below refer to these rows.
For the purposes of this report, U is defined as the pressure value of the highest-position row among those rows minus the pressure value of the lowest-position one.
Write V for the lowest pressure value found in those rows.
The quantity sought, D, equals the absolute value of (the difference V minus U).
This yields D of 1.42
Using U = -0.08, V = 1.342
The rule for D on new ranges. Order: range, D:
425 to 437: 1.37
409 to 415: 1.38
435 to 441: 1.15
